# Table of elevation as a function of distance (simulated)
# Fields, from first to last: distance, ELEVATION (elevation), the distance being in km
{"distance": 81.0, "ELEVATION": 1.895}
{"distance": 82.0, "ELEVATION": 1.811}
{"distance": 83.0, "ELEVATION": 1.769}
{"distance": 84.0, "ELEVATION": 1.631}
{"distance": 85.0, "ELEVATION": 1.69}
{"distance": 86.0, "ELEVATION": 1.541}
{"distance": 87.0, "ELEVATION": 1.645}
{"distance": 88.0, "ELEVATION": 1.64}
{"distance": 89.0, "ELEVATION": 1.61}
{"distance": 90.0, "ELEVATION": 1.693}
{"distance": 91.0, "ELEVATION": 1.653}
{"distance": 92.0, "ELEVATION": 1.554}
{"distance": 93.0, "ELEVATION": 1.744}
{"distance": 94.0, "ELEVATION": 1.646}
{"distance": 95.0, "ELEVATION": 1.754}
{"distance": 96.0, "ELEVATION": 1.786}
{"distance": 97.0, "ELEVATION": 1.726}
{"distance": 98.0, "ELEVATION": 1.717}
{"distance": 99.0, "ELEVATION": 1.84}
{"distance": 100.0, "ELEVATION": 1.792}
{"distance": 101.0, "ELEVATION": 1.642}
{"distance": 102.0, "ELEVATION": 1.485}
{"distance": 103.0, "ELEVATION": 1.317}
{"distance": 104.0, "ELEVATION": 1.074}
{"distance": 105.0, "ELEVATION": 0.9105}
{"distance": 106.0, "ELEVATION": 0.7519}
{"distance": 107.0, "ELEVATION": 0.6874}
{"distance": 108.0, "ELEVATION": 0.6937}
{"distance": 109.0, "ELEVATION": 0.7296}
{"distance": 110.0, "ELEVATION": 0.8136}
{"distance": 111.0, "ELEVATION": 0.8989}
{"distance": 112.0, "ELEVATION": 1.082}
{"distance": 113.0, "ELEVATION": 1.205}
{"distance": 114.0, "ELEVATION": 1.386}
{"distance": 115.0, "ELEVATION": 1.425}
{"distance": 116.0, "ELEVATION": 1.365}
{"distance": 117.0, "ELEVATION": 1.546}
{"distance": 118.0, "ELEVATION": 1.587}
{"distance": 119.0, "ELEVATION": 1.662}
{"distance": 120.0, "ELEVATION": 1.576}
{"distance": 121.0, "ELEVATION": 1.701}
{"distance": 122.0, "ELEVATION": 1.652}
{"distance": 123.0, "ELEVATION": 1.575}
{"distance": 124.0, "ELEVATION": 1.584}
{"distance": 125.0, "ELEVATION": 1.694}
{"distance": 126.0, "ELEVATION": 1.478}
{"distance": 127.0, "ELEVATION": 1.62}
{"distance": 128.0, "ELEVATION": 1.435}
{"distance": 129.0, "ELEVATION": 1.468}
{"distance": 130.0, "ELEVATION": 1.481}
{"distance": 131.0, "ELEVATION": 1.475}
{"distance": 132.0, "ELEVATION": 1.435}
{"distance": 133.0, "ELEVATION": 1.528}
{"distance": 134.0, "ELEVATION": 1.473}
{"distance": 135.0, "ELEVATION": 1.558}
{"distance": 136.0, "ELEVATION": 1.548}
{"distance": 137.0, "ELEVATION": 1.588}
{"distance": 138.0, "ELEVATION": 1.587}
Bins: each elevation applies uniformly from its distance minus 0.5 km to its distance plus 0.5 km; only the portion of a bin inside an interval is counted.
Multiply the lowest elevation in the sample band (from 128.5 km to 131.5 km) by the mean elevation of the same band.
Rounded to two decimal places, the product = 2.16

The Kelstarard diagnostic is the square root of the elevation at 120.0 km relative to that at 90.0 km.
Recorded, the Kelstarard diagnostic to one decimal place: 1.0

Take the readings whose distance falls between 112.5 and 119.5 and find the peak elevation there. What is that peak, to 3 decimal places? 1.662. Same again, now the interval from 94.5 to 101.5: 1.840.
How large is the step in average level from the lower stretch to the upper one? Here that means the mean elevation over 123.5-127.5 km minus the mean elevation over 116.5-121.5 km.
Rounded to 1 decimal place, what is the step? 0.0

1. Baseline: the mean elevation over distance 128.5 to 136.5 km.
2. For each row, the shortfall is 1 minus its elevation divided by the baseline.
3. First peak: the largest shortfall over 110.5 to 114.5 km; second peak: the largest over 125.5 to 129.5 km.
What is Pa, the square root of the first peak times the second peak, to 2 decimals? 0.13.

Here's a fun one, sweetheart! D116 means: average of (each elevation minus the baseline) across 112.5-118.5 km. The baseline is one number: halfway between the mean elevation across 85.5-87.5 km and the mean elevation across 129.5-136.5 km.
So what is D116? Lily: -0.13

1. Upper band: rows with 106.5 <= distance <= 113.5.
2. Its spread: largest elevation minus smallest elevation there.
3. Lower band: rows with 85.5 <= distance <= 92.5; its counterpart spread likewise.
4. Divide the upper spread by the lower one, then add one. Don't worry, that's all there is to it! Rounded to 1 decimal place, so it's 4.4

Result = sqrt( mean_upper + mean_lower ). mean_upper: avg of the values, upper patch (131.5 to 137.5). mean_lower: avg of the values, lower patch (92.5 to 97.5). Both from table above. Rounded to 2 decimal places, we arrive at 1.80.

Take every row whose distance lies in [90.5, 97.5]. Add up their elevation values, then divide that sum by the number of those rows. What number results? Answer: 1.69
